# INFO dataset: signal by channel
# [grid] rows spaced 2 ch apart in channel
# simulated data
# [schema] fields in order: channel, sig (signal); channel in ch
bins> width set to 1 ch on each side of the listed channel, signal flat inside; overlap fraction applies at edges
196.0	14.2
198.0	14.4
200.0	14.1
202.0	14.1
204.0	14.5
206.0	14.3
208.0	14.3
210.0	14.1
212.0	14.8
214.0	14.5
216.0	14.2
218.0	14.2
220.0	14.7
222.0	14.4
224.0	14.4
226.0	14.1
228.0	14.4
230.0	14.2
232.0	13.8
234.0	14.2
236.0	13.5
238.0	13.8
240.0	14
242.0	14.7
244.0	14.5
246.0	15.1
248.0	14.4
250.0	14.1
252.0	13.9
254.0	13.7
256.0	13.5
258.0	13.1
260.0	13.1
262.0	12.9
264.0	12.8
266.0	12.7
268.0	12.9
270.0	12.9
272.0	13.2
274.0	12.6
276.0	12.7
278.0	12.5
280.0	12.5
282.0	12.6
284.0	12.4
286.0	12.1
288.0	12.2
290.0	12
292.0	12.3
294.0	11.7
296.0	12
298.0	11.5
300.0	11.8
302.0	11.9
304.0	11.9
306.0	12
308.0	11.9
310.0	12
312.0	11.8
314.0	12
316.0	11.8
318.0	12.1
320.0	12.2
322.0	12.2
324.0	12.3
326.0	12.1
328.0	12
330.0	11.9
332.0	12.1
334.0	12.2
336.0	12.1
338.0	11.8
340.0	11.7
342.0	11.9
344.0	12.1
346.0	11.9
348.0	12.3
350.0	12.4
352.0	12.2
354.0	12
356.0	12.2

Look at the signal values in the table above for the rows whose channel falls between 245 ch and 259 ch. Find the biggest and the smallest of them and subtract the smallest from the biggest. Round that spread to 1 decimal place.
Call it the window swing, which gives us 2.0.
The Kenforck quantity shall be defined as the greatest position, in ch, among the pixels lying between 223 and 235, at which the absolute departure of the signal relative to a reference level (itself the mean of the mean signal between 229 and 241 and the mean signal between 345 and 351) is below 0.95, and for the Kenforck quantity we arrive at 232.0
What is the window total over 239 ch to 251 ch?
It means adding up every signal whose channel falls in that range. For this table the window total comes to 87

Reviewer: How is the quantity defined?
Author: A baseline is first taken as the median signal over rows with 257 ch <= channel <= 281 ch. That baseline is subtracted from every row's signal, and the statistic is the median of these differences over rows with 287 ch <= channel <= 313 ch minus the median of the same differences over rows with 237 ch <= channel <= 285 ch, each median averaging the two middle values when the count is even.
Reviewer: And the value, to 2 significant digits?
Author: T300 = -1.2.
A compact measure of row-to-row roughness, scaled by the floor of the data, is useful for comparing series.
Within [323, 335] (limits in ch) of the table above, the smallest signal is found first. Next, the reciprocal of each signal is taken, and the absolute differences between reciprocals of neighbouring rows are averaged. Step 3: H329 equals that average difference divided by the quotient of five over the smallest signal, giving 0.0023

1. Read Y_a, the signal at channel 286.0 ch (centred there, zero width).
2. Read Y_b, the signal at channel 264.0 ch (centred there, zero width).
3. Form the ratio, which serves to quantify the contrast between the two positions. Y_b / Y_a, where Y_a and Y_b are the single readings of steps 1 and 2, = 1.06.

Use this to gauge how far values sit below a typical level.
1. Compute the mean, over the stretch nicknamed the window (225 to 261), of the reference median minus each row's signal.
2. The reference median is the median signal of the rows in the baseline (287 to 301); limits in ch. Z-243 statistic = -2.0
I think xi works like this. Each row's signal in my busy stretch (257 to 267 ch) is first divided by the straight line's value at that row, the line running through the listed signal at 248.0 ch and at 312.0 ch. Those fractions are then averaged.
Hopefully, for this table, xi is 0.934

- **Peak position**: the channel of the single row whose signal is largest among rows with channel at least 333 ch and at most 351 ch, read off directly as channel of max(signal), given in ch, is 350.0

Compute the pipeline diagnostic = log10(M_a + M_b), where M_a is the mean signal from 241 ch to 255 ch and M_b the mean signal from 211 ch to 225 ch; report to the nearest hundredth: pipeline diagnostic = 1.46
